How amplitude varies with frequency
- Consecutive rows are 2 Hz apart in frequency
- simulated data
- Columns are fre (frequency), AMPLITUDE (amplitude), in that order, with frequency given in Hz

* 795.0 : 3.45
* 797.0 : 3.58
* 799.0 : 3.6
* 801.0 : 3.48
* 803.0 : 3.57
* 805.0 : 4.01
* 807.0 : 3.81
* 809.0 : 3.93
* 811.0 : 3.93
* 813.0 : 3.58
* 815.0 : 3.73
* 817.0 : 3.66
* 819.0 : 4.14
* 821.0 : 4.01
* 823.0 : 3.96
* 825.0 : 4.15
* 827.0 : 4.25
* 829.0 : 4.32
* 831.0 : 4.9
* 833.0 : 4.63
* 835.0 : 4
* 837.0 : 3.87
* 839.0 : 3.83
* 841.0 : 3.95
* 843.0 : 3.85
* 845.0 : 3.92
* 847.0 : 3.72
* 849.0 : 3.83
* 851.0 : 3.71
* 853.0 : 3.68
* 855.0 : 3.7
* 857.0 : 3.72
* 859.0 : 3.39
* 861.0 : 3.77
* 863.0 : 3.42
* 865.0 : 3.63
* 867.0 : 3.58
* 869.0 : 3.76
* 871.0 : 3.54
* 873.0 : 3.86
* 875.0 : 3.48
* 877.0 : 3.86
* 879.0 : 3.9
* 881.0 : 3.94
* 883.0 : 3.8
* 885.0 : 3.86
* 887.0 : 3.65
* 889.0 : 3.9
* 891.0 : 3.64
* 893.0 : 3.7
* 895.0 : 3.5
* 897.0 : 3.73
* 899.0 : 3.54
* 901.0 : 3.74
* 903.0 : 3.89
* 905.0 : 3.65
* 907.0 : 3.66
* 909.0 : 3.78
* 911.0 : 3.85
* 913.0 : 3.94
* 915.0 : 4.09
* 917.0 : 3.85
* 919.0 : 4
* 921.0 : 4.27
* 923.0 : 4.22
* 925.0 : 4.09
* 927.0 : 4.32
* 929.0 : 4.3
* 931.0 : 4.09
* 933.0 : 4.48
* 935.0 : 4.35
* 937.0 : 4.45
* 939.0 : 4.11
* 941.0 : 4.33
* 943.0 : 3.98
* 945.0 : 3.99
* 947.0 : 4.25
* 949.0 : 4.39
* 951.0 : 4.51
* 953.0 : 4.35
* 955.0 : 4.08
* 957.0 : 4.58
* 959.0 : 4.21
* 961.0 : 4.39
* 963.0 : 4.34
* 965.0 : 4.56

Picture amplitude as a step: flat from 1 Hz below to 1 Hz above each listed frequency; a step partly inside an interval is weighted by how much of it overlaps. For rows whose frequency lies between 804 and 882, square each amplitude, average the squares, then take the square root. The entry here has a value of 3.88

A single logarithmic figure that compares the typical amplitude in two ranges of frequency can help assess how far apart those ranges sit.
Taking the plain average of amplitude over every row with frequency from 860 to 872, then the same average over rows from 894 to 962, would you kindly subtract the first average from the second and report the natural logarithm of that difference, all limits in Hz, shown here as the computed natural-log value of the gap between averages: -0.75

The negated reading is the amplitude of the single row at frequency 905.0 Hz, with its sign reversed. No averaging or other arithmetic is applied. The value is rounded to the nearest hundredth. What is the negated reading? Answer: -3.65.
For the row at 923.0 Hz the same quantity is -4.22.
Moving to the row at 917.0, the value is -3.85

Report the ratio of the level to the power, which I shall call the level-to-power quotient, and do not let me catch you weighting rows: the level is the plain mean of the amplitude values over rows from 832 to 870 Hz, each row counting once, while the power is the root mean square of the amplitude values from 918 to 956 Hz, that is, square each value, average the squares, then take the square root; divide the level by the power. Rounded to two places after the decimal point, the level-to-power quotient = 0.89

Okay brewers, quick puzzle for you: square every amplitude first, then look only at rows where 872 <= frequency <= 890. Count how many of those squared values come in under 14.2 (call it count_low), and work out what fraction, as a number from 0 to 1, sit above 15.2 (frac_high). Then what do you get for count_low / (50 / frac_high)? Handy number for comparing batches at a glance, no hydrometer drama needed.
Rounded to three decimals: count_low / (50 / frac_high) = 0.013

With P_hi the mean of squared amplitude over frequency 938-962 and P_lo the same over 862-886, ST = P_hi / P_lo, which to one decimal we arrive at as 1.3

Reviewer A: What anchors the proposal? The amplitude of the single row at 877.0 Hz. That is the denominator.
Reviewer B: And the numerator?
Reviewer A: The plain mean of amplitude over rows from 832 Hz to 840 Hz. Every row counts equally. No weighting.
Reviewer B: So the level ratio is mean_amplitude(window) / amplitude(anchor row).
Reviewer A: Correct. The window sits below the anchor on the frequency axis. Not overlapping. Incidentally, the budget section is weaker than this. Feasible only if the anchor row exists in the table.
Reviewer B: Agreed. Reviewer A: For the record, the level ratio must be 1.06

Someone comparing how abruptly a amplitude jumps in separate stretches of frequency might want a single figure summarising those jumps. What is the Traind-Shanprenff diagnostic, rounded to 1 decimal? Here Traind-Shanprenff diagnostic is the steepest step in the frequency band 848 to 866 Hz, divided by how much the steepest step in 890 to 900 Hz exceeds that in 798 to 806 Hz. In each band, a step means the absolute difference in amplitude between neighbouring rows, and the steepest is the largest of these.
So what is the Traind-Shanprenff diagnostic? -1.8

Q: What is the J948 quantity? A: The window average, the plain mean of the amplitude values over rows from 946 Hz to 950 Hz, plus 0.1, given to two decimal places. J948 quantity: 4.42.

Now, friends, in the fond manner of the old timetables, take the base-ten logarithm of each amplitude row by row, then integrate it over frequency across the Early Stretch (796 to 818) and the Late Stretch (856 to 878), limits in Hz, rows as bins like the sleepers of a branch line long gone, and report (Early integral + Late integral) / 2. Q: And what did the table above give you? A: 12.4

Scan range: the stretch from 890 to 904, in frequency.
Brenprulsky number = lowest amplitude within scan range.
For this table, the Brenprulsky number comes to 3.5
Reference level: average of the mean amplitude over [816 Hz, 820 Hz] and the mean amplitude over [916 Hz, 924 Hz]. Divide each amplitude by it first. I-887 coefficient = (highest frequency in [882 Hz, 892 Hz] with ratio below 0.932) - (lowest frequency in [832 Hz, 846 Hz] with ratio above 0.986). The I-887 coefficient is 58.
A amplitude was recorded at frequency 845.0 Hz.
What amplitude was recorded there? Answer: 3.92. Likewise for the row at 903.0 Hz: 3.89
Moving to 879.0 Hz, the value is 3.9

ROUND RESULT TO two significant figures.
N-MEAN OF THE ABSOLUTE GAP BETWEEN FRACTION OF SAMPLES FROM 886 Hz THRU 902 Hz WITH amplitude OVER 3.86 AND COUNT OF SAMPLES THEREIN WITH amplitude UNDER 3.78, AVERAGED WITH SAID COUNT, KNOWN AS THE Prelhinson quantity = 6.9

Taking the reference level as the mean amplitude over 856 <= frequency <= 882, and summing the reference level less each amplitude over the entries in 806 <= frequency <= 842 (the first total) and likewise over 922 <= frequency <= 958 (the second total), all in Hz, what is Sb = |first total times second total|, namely 68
